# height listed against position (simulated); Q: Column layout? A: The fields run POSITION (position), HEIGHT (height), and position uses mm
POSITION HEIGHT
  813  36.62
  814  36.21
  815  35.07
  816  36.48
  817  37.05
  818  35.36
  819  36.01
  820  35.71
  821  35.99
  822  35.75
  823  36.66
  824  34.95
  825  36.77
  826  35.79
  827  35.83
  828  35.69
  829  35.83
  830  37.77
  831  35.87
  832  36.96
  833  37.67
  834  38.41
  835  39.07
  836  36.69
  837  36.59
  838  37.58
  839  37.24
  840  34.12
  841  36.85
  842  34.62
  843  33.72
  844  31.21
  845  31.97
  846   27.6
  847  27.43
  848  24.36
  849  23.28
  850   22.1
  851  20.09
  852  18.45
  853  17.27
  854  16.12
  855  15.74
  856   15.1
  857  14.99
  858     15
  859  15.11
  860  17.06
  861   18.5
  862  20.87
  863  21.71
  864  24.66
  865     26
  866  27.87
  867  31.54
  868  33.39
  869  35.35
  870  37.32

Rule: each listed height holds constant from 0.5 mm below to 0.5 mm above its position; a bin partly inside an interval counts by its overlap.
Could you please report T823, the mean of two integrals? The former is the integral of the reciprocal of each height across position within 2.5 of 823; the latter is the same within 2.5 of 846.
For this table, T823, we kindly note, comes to 0.16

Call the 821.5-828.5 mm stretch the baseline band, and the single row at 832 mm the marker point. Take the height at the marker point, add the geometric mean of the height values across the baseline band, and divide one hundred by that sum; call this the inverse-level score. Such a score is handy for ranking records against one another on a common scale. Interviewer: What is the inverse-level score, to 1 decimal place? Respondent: 1.4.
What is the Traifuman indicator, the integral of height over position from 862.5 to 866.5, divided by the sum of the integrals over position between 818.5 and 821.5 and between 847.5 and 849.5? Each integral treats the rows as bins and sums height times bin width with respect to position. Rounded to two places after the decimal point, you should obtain 0.65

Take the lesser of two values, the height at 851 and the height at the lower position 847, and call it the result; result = 20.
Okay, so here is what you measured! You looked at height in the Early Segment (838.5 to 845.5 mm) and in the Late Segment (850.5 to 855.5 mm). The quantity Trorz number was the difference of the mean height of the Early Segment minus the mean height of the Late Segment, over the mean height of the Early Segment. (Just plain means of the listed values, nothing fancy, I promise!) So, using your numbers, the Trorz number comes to 0.49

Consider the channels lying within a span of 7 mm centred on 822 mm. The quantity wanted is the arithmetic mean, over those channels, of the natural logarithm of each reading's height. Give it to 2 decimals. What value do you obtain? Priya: 3.58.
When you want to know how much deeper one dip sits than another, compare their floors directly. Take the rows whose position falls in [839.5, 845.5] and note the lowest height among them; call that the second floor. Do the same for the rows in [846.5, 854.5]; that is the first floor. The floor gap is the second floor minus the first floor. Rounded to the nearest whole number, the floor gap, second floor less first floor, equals 15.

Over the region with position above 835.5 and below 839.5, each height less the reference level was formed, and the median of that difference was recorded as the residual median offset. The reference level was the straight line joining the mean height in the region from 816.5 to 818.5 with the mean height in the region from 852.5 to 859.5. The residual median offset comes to 12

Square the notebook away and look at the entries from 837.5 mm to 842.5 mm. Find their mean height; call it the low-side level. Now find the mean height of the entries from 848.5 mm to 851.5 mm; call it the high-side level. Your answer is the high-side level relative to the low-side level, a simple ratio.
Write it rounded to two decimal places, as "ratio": 0.60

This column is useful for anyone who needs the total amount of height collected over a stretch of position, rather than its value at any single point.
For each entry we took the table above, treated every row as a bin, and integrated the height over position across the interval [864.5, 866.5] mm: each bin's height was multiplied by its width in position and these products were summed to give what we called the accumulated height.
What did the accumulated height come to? 54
